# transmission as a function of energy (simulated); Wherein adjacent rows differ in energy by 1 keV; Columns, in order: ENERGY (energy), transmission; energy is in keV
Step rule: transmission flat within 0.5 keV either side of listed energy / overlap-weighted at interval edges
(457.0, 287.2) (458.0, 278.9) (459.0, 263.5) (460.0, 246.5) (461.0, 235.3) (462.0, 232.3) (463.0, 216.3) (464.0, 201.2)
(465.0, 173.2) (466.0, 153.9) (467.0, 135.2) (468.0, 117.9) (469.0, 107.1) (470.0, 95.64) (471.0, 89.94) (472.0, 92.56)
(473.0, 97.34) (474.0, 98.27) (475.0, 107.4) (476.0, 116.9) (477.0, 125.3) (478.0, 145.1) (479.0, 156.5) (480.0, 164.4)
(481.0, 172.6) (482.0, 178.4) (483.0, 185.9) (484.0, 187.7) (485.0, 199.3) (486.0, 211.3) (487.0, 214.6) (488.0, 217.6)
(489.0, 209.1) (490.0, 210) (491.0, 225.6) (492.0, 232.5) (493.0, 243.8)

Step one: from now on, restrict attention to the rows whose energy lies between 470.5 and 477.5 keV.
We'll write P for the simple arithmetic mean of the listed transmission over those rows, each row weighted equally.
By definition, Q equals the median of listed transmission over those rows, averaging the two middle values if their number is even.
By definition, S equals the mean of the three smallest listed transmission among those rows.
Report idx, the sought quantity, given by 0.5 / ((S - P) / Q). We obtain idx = -4.6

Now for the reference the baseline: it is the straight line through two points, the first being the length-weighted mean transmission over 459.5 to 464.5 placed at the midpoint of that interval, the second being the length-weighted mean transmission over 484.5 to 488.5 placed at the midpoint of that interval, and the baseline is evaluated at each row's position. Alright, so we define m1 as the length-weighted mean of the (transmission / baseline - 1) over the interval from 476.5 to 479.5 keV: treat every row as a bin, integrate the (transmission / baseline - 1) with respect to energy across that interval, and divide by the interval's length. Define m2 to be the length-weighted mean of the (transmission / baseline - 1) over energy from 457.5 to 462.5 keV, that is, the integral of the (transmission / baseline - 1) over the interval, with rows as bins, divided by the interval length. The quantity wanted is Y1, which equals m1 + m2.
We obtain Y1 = -0.2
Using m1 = -0.34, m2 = 0.10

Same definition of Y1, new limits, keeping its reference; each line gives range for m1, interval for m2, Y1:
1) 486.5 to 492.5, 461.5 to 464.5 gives 0.0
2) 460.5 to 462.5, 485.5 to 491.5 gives 0.1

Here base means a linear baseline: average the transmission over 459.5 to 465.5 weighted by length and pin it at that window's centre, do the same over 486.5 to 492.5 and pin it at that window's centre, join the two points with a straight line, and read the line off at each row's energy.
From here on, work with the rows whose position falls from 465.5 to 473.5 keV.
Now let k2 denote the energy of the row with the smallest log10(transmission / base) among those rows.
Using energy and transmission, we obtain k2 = 471.0 keV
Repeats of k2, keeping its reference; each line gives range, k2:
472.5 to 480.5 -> 473.0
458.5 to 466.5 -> 466.0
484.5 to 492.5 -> 485.0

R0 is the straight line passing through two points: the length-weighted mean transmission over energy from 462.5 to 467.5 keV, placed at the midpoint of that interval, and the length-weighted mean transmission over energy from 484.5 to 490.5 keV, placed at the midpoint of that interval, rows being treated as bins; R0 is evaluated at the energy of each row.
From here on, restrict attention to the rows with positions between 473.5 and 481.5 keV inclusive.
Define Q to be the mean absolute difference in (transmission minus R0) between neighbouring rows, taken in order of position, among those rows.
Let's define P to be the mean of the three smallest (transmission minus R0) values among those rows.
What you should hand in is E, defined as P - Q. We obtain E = -93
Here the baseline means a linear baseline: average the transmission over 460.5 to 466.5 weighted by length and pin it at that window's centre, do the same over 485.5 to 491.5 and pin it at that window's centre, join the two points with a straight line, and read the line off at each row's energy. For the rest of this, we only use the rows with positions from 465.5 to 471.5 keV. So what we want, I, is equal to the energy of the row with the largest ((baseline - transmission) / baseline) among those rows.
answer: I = 471.0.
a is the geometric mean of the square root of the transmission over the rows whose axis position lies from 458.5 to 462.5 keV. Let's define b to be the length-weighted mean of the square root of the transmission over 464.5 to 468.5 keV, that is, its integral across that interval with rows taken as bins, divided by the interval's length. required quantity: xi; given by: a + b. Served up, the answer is 27.6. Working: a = 15.6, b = 12.0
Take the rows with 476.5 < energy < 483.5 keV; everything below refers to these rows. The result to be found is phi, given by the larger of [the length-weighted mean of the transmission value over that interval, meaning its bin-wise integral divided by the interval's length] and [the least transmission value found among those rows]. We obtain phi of 161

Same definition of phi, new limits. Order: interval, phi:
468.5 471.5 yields 98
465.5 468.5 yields 136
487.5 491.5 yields 216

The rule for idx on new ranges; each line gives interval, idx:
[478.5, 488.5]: -3.8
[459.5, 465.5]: -5.5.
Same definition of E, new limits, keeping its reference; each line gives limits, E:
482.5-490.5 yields -19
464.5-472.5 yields -106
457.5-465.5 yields 6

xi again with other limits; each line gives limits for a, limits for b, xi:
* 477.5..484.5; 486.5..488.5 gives 27.7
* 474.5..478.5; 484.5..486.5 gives 25.4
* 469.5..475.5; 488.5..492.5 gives 24.6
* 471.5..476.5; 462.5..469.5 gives 22.6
